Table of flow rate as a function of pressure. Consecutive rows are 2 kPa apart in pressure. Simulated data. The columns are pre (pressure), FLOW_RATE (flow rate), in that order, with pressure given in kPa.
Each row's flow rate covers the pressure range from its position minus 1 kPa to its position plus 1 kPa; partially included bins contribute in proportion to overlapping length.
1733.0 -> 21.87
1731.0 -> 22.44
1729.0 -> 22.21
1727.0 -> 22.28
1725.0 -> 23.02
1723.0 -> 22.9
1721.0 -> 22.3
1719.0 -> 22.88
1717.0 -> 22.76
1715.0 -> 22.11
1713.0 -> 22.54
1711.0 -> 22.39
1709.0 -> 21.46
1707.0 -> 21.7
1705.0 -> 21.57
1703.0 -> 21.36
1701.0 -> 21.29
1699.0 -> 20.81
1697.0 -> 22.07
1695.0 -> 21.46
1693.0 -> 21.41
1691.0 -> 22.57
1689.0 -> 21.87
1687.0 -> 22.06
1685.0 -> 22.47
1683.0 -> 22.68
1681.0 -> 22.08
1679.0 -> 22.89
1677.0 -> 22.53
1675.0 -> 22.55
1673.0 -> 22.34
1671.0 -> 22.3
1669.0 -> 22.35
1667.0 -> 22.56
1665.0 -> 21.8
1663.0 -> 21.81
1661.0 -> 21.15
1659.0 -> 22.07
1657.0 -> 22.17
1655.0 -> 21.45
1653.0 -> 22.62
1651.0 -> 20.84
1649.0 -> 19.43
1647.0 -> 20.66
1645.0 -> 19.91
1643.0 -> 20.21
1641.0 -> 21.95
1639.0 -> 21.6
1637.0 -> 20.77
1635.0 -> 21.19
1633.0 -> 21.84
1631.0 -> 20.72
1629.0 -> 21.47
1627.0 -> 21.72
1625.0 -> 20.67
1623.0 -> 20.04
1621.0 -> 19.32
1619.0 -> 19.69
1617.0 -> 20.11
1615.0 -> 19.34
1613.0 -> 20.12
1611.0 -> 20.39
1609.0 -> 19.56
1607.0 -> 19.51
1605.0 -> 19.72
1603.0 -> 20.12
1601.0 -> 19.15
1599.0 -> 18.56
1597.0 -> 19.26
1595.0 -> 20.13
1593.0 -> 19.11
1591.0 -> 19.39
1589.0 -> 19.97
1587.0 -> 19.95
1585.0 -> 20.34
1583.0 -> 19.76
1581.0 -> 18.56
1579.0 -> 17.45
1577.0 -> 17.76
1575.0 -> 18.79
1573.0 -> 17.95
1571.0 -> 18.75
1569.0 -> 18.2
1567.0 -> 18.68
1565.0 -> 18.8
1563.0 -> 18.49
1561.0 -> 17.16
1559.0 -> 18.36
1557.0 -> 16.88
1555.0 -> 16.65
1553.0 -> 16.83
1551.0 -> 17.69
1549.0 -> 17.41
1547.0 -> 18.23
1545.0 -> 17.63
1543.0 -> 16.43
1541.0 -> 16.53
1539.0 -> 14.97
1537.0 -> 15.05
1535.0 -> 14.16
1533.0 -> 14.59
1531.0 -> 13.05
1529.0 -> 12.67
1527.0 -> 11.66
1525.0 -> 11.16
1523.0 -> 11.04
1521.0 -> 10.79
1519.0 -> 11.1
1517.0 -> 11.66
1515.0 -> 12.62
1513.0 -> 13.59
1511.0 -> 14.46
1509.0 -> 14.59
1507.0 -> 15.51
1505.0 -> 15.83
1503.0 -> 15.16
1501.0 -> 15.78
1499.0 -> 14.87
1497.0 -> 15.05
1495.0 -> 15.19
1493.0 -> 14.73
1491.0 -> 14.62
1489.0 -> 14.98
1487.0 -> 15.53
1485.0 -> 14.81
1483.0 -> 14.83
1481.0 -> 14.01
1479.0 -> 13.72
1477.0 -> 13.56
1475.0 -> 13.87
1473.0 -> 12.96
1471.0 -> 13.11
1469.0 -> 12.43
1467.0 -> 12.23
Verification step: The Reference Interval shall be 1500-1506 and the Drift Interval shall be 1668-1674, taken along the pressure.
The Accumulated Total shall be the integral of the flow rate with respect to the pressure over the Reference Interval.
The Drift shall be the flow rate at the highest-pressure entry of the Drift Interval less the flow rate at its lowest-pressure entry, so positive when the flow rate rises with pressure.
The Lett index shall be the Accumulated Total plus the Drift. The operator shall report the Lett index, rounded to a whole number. 94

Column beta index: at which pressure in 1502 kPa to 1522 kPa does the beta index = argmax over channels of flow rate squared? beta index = 1505.0 kPa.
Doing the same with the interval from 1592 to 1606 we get 1595.0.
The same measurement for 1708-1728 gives 1725.0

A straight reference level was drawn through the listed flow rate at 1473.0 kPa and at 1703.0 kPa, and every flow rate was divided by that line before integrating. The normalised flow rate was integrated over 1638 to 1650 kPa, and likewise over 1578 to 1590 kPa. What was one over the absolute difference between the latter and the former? 1.3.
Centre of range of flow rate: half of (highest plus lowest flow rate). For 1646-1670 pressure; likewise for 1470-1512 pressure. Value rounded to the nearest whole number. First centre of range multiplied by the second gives 303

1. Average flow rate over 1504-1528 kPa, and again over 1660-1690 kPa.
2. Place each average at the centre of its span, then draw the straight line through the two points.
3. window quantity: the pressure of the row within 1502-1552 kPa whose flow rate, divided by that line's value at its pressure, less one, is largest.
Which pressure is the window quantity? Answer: 1505.0 kPa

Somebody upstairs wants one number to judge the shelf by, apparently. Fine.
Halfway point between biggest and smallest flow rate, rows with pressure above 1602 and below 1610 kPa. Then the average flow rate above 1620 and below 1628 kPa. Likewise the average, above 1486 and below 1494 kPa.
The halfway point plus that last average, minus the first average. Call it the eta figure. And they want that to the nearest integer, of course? 14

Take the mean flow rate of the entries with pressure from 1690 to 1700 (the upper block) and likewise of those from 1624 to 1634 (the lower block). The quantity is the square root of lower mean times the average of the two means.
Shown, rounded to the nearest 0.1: 21.4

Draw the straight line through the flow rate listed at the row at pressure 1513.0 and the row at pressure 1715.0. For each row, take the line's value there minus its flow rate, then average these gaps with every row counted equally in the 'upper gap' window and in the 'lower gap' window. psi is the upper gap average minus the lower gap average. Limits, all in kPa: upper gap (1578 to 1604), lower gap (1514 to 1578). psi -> -1.8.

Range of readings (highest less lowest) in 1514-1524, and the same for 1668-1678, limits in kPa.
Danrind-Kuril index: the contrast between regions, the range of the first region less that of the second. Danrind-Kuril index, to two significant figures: 1.6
